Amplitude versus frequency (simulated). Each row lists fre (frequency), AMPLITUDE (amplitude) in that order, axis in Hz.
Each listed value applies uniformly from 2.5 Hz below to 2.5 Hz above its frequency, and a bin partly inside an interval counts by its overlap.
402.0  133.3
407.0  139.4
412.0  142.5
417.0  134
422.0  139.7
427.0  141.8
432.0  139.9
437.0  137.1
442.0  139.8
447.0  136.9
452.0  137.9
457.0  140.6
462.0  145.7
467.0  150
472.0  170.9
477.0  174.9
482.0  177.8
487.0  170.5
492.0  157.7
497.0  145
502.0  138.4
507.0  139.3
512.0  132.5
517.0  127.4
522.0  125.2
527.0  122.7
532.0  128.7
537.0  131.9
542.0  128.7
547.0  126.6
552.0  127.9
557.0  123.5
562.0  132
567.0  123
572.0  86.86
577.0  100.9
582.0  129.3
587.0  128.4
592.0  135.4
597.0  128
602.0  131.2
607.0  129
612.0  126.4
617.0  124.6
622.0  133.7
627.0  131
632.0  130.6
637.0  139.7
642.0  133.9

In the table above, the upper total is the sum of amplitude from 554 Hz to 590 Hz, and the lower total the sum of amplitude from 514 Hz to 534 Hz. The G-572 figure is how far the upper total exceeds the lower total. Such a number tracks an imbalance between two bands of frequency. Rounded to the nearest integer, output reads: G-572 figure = 320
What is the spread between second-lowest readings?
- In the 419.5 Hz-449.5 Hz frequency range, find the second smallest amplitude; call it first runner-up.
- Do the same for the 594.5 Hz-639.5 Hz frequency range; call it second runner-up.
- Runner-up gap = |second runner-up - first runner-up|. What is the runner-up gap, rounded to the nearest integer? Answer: 11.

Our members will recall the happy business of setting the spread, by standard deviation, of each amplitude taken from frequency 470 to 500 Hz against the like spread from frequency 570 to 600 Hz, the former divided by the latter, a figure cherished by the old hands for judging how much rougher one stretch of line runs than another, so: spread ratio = 0.64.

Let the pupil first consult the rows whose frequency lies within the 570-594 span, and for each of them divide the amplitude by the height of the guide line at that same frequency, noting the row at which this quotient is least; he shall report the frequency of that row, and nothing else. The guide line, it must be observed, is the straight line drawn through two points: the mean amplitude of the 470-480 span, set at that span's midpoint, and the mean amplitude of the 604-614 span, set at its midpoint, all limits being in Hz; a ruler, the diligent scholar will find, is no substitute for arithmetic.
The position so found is 572.0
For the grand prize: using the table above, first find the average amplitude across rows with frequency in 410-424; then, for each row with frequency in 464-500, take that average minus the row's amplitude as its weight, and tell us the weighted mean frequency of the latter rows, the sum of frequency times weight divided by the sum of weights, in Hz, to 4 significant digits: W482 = 480.7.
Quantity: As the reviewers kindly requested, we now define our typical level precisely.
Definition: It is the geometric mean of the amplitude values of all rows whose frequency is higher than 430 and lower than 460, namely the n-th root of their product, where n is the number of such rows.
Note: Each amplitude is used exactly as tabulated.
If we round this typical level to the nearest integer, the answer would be 139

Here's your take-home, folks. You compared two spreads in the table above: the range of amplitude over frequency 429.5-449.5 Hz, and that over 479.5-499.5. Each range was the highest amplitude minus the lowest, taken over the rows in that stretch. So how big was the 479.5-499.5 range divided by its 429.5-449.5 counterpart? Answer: 11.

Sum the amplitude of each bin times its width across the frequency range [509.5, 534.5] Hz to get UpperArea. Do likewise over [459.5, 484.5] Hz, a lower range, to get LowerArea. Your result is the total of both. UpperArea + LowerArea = 7279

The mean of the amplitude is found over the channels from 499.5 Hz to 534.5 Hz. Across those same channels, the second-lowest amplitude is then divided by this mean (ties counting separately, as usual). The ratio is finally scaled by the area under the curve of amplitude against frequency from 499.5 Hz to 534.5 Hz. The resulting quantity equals 4382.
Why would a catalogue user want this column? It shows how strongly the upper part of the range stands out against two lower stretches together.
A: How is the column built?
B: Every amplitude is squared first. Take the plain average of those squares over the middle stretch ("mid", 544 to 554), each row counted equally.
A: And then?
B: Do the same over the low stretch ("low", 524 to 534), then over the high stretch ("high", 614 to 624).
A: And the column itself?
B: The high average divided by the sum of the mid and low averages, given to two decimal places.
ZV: 0.52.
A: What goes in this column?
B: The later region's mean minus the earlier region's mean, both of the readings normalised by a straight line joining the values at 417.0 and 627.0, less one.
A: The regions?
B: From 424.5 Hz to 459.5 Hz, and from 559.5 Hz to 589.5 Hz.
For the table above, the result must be -0.155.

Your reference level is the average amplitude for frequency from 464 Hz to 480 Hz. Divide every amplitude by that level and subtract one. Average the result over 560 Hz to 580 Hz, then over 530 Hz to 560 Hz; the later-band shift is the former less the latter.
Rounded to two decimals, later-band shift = -0.10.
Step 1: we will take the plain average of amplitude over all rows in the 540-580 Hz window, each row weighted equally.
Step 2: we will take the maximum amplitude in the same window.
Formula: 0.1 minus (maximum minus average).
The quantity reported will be -13.2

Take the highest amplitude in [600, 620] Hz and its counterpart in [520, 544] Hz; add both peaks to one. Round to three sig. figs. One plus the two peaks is 264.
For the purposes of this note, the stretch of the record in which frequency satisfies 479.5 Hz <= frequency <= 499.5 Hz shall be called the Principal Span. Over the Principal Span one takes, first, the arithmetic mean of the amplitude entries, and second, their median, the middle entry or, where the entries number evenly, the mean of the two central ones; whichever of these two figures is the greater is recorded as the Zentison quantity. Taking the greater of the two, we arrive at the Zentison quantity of 164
